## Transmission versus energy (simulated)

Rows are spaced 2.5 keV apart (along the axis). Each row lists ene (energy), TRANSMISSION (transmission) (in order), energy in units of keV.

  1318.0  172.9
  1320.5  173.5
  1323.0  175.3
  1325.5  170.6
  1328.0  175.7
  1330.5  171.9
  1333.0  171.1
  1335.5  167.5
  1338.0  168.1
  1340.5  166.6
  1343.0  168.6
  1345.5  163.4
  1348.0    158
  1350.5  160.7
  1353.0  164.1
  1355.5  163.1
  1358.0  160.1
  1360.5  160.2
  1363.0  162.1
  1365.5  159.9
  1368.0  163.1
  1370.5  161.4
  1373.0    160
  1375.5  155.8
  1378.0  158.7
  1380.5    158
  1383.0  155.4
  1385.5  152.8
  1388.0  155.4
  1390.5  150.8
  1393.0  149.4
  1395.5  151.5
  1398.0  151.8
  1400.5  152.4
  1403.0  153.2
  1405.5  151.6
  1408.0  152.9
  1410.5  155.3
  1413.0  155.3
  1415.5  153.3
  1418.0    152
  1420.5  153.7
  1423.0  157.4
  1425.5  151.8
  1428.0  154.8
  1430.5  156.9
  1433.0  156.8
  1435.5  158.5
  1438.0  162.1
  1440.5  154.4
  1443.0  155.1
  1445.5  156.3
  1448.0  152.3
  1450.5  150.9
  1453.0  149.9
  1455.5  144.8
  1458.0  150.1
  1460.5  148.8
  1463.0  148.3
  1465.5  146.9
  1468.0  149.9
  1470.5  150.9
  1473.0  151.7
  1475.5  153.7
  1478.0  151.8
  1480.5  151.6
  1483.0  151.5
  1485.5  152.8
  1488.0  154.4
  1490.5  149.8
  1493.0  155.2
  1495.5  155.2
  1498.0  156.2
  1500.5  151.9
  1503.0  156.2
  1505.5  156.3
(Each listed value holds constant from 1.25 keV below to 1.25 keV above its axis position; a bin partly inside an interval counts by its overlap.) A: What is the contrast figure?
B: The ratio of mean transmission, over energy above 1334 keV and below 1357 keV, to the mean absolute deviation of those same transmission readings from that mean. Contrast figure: 57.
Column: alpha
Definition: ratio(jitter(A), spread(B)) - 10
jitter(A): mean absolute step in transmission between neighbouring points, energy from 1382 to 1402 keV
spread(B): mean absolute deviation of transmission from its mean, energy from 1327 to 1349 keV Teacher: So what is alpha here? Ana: -9.4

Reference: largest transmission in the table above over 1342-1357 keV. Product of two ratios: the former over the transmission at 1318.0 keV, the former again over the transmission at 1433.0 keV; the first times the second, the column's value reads 1.05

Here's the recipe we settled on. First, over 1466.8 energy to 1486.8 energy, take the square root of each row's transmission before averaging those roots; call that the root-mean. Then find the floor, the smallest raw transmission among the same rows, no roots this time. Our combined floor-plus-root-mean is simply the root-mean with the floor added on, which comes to 162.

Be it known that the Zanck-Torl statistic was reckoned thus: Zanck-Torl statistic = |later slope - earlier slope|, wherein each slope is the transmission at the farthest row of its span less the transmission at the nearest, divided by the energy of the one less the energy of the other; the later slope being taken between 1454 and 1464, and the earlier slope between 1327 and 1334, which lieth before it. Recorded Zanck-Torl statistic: 1.4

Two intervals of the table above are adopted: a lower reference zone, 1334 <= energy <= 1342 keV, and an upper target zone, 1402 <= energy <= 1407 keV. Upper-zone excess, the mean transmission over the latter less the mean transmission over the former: -15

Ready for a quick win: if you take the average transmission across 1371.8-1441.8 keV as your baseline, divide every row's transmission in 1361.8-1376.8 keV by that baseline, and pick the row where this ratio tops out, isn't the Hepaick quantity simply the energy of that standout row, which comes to 1368.0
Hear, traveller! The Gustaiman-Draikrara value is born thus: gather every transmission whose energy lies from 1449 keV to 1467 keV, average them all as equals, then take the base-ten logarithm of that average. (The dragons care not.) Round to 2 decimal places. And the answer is 2.17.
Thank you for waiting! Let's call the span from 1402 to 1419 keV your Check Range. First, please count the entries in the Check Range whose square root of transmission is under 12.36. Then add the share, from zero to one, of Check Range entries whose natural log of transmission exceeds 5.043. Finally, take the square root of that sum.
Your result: 1.51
